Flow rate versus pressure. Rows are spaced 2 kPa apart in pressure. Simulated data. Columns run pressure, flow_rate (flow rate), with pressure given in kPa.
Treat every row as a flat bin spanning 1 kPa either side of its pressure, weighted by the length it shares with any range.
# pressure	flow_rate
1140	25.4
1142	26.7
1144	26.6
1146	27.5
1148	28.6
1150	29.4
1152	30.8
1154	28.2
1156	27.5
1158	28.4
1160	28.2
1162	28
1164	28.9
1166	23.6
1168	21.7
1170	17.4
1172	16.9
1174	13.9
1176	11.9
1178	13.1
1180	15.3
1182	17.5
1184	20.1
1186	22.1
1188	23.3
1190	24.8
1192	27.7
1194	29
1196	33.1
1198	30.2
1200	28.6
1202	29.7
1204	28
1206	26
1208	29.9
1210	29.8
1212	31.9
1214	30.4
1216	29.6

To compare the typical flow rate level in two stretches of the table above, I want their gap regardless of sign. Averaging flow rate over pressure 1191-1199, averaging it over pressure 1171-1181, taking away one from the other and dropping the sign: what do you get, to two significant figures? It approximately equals 16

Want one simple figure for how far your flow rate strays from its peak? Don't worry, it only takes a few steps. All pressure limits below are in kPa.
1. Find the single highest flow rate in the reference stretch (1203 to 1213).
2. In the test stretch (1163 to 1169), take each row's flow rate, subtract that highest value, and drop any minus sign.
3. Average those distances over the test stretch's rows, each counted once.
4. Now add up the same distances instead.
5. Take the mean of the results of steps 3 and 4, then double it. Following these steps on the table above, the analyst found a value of 29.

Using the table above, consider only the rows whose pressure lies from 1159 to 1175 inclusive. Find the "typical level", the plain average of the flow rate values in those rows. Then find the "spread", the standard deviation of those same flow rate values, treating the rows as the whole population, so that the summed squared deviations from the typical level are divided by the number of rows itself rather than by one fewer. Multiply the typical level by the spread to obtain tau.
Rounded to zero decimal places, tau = 121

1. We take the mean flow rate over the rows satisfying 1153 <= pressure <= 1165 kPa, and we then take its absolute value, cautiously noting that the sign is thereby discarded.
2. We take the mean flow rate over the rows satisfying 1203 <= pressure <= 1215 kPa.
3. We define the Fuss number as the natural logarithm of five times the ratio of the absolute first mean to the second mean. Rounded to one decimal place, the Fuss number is 1.6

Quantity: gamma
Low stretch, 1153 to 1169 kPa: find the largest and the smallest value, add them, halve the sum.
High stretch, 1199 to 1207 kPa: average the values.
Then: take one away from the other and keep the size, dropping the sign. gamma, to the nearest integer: 3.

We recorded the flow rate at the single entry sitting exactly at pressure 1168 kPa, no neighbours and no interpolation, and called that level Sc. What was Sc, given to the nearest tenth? 21.7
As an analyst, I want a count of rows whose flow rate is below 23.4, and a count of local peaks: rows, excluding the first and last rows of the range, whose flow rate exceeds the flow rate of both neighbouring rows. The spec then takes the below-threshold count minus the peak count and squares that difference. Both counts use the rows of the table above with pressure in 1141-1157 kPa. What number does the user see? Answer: 1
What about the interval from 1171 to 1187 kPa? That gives 64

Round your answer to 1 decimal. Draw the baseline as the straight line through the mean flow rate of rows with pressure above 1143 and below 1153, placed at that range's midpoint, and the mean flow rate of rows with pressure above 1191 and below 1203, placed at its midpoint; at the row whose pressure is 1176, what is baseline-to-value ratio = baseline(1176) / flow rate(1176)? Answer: 2.5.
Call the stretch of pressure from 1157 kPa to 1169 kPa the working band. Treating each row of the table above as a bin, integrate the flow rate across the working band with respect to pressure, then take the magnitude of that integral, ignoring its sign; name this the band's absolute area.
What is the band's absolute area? 318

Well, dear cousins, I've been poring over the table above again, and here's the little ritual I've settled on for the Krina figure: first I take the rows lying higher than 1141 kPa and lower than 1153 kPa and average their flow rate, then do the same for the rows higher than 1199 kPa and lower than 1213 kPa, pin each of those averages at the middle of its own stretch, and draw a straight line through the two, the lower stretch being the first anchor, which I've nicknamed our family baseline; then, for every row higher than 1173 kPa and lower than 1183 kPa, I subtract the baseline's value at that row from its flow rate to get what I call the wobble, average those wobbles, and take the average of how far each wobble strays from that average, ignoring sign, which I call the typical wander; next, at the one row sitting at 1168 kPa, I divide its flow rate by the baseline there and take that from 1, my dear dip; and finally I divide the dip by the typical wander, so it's 0.15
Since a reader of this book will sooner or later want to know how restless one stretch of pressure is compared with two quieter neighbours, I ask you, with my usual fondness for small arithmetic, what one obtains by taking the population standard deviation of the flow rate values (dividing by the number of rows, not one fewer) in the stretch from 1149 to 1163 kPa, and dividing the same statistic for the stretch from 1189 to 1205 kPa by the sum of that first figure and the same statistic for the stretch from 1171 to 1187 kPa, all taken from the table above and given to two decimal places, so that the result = 0.51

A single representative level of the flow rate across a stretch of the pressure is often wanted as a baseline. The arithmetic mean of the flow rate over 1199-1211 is 28.7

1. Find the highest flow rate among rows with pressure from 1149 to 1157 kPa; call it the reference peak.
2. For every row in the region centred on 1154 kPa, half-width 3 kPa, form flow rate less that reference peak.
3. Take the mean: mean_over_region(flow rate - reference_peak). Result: -2.0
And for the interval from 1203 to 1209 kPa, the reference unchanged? -2.8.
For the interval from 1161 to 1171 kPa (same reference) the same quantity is -6.9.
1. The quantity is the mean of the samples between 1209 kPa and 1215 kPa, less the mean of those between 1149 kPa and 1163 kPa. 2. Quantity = 2.1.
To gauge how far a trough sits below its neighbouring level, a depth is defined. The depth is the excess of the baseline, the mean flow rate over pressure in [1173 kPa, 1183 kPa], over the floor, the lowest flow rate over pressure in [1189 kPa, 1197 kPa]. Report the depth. -10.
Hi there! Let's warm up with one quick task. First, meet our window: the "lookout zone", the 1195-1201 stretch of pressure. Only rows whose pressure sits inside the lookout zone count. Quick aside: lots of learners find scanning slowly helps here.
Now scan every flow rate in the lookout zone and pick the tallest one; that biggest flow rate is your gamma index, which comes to 33.1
